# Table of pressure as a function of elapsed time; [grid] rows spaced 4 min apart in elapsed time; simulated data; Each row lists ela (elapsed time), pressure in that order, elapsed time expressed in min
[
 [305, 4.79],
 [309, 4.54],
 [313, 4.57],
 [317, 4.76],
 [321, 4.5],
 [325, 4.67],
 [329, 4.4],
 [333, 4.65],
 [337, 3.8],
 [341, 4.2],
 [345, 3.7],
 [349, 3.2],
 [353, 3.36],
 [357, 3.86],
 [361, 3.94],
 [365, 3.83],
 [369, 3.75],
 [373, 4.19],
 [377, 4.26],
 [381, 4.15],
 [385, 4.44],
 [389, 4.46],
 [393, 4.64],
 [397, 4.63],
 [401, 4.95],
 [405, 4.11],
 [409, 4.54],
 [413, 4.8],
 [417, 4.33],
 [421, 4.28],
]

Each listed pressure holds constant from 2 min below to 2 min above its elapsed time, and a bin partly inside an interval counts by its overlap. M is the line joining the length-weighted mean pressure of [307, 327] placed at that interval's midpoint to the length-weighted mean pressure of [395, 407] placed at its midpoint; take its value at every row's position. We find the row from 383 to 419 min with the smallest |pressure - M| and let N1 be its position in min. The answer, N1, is 409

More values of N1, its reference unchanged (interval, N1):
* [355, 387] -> 385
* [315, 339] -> 333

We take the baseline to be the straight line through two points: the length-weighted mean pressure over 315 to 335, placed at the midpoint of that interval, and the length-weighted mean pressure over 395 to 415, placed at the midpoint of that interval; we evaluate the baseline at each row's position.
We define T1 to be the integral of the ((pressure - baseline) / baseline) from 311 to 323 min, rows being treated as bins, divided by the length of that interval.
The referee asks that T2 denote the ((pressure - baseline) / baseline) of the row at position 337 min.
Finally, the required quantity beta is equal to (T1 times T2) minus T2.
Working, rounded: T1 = 0.003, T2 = -0.17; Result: 0.17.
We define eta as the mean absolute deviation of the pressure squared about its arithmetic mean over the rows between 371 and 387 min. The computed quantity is 0.78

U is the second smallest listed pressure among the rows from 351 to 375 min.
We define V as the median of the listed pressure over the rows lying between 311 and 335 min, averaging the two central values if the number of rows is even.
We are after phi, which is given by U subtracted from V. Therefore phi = 0.9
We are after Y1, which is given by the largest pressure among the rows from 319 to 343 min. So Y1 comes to 4.67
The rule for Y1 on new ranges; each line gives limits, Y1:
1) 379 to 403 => 4.95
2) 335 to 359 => 4.2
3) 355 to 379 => 4.26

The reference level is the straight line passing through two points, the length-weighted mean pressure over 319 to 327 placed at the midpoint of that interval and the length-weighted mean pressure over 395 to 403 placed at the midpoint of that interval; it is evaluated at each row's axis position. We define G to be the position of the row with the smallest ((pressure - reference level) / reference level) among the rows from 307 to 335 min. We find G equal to 329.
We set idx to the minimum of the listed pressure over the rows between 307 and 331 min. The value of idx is 4.4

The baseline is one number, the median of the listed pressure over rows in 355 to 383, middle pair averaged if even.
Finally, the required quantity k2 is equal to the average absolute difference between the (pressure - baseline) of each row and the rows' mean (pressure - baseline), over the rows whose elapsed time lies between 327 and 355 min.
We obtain 0.44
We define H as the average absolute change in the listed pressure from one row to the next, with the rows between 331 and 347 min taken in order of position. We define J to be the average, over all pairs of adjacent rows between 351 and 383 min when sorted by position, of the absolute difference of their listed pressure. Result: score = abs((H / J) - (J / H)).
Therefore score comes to 2.6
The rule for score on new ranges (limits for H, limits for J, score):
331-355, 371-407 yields 1.6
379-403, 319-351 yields 2.2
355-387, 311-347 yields 1.7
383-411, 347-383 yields 0.9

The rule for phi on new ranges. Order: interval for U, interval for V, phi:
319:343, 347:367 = -0.4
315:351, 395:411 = 0.9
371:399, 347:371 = -0.4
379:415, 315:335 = 0.5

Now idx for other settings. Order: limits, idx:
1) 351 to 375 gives 3.36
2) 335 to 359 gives 3.2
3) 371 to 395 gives 4.15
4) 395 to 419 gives 4.11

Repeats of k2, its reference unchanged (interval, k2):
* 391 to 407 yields 0.24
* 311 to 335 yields 0.10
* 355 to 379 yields 0.17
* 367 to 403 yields 0.26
